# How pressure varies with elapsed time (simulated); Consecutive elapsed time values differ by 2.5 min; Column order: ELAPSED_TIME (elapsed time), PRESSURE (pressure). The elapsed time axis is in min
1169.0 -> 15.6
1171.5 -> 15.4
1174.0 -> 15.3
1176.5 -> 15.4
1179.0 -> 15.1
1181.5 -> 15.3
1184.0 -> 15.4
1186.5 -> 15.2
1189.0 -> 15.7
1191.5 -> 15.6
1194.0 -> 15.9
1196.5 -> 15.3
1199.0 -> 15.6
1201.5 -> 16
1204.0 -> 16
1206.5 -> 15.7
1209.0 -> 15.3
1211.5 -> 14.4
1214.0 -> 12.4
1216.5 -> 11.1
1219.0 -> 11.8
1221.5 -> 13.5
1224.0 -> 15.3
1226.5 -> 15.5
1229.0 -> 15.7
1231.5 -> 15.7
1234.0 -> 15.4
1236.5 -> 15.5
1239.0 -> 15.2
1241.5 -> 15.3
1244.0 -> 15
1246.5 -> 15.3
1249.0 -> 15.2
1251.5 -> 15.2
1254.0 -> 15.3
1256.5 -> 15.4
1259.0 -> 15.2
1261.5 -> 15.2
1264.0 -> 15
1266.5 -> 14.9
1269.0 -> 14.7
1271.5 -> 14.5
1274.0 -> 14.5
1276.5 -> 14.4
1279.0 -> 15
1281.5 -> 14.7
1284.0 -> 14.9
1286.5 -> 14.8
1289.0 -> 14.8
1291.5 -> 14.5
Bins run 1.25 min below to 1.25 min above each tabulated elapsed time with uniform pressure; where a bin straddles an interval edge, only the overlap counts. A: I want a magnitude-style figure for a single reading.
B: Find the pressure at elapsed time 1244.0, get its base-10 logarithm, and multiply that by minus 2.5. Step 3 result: -2.94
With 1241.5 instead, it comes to -2.96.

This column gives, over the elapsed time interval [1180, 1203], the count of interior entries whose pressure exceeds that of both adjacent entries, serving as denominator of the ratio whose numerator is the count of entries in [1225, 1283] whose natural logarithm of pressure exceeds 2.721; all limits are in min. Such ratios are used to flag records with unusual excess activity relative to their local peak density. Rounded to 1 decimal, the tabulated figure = 4.7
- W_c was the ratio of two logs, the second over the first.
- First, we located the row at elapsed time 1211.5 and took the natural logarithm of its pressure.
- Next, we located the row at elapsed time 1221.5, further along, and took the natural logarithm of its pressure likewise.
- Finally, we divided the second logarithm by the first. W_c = 0.98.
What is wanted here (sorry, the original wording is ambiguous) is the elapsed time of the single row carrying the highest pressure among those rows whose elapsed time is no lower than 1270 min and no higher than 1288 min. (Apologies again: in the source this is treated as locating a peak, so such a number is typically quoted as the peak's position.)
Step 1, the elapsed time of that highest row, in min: 1279.0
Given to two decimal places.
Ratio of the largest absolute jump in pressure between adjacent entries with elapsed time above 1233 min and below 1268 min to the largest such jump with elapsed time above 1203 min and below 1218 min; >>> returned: 0.15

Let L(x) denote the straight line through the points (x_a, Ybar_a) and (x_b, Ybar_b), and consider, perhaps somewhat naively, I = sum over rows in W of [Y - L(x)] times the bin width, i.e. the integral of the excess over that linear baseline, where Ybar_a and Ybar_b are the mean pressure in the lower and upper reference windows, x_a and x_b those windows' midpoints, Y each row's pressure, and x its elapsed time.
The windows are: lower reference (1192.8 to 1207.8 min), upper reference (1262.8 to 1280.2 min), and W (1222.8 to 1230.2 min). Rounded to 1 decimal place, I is 1.0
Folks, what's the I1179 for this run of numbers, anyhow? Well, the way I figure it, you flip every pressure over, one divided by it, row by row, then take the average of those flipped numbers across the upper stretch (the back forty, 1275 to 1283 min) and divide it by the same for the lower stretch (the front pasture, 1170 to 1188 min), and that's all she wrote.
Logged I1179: 1.04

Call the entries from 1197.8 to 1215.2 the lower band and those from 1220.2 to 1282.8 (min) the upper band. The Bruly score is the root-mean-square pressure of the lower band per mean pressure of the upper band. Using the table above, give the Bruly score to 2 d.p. 1.00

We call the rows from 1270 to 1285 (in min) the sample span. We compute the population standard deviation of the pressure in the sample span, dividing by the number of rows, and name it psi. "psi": 0.22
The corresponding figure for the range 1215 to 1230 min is 1.83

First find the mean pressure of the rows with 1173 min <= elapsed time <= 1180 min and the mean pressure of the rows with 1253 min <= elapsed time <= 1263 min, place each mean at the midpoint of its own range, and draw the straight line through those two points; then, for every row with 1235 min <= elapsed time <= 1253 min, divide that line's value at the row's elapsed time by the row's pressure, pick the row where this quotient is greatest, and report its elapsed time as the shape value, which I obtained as 1244.0 min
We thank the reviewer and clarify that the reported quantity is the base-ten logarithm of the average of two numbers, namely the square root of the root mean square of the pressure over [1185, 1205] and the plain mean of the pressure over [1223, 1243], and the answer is 0.987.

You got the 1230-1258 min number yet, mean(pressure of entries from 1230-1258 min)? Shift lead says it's 15.32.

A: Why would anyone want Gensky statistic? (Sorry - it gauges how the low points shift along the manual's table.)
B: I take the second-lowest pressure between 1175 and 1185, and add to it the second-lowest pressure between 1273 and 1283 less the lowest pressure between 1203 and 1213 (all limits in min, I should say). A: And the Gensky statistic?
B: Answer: 15.4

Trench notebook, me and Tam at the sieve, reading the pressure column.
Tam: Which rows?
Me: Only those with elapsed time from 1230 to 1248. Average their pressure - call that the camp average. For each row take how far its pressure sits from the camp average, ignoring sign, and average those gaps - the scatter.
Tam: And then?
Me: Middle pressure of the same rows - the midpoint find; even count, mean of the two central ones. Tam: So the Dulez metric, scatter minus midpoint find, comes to -15.1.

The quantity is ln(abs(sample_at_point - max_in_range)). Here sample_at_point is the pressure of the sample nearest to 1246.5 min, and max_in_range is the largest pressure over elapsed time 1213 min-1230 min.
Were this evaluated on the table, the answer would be -0.92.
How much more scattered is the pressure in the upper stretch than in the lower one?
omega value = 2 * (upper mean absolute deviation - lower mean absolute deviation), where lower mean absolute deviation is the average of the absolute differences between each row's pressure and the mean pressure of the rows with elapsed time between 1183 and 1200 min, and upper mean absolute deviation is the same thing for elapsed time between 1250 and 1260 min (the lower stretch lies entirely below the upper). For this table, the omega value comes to -0.24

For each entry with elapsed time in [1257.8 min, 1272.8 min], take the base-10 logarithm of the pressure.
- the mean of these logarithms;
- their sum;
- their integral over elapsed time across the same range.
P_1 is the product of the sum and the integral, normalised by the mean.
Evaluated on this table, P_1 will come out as 106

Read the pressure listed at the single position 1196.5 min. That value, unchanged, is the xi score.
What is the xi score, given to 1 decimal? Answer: 15.3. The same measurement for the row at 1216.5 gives 11.1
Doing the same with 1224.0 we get 15.3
